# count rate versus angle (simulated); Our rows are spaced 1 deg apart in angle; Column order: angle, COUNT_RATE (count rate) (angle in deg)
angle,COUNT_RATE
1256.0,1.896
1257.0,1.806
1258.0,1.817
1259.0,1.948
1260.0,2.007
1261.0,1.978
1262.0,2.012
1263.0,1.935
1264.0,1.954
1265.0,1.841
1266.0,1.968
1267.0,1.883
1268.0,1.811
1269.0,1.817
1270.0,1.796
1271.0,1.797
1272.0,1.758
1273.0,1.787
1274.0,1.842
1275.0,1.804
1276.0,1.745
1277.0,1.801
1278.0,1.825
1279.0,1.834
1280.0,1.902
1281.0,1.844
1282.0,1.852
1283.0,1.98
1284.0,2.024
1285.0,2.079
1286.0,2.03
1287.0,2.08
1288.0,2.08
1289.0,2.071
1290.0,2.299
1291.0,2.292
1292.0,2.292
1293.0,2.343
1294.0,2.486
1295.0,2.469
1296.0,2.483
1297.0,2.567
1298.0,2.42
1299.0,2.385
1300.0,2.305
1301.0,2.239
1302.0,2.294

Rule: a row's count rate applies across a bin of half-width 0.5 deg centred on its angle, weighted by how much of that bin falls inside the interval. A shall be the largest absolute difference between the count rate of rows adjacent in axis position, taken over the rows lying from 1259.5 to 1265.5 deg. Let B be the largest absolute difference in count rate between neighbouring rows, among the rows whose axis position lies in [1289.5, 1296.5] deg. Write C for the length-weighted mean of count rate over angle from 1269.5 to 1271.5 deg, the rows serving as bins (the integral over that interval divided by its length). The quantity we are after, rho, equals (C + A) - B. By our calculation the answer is 1.77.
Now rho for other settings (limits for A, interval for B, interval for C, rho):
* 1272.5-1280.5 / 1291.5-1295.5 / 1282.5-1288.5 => 1.97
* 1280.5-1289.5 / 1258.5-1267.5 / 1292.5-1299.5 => 2.45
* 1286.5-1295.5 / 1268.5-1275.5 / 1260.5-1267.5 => 2.11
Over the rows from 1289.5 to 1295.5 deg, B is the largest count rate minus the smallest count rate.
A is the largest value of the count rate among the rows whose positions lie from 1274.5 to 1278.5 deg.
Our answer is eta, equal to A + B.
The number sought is 2.0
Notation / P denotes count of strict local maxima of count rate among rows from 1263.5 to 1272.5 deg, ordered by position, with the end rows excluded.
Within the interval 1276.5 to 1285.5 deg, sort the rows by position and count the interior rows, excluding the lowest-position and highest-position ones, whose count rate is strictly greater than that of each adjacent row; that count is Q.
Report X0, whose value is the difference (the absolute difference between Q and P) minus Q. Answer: 1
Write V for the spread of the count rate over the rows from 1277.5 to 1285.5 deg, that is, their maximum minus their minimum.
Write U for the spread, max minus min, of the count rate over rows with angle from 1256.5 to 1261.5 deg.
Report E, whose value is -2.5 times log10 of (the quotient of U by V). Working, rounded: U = 0.201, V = 0.25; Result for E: 0.3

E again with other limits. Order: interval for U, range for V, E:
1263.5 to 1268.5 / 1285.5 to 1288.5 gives -1.2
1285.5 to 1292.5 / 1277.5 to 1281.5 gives -1.4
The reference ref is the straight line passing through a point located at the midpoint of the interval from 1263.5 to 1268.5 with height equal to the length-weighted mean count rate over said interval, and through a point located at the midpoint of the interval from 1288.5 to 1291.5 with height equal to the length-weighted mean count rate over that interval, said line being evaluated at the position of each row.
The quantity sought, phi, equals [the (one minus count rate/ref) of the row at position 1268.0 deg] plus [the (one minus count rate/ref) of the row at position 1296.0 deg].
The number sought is -0.02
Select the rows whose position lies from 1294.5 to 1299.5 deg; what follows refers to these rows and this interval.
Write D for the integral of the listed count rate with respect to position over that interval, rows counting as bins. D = 12.3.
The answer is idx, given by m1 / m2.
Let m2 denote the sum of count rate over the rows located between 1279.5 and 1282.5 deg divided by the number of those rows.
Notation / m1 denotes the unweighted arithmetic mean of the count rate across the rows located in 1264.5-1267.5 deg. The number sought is 1.02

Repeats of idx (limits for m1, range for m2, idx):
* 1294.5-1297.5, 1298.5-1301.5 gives 1.09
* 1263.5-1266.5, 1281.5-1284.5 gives 0.98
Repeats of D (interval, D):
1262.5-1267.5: 9.6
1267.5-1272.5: 9.0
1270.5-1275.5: 9.0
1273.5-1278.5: 9.0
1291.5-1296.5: 12.1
